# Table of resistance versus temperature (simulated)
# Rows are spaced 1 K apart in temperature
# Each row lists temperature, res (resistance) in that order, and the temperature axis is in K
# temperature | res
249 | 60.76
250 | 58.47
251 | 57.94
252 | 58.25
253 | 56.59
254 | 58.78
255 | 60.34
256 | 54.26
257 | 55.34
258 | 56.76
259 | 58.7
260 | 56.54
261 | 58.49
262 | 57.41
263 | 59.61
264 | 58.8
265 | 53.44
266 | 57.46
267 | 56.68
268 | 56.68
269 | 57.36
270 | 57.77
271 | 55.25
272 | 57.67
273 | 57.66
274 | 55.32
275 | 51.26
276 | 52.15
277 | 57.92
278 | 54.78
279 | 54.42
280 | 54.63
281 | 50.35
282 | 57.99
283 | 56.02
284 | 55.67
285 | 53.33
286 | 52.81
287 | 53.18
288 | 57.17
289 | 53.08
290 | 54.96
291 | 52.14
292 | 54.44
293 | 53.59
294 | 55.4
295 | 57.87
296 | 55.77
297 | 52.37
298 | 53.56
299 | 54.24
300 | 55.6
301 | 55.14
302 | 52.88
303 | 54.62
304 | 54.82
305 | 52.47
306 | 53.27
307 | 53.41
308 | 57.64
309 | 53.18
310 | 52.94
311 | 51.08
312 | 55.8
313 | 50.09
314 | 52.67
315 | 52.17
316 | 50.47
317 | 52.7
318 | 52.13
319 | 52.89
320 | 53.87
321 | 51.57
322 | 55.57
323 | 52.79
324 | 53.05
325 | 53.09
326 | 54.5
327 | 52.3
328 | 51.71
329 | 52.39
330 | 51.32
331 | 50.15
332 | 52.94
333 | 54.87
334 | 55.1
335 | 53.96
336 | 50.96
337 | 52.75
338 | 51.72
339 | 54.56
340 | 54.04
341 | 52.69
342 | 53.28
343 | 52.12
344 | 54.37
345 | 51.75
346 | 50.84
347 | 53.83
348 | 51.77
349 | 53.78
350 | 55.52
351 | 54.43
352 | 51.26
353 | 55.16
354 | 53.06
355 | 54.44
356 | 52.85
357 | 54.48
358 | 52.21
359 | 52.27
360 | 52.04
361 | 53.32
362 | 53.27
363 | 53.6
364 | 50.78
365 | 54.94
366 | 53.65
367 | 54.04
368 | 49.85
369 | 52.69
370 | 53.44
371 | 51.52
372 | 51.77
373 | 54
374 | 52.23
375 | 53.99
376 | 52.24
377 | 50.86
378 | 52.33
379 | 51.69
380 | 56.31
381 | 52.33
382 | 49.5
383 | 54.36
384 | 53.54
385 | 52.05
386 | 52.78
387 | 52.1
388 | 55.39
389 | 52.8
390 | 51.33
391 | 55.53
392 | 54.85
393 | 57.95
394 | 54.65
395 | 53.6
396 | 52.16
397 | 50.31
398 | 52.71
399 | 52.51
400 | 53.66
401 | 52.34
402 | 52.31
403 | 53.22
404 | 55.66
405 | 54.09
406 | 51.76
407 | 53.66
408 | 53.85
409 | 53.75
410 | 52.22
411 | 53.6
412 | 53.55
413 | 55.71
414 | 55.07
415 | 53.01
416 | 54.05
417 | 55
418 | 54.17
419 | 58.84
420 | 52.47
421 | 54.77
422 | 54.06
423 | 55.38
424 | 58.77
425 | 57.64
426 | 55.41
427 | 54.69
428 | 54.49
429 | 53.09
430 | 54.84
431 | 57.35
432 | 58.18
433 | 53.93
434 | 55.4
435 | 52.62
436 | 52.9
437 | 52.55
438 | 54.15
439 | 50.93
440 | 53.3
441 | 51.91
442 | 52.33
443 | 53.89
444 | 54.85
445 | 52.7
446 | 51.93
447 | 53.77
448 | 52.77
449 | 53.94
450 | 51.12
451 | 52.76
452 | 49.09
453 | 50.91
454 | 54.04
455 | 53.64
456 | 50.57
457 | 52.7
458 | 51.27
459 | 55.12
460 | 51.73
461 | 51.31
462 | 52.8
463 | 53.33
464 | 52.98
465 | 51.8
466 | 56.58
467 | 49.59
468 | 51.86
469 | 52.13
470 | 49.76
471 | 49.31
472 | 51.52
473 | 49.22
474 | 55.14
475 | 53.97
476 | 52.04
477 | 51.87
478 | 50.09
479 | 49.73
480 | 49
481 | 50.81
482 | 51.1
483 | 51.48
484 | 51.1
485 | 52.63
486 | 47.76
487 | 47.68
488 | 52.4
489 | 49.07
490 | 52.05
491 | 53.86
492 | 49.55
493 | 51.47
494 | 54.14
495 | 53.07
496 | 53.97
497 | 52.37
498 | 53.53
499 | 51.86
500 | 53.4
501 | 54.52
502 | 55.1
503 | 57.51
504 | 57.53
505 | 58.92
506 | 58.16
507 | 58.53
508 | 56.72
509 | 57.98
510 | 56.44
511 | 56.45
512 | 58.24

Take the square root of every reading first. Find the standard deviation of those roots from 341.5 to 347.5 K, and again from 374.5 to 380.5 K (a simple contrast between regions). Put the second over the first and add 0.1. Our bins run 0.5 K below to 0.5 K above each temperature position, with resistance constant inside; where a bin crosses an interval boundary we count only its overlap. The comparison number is 1.5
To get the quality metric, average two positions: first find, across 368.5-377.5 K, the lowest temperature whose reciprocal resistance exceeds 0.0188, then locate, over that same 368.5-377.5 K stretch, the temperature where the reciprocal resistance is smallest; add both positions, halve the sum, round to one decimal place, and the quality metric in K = 371.0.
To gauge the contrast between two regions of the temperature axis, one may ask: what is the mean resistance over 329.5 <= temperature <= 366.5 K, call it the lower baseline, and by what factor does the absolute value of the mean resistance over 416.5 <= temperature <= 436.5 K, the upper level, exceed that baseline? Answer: 1.04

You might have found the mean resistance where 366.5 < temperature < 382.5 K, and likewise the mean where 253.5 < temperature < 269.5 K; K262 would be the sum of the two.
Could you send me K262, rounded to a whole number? 110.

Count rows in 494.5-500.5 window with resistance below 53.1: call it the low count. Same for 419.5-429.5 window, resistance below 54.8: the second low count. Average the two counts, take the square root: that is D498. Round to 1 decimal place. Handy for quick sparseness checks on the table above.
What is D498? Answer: 2.1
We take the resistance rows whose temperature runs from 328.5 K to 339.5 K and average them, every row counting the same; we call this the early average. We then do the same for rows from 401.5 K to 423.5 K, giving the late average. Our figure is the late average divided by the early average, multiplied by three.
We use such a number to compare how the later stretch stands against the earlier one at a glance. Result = 3.07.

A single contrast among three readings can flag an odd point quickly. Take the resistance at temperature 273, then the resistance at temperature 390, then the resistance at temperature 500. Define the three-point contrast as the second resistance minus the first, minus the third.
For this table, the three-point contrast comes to -60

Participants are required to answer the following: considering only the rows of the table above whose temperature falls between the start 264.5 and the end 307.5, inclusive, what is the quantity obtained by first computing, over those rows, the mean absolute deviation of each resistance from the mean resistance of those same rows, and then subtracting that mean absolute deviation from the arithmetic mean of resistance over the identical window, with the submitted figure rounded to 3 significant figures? 53.2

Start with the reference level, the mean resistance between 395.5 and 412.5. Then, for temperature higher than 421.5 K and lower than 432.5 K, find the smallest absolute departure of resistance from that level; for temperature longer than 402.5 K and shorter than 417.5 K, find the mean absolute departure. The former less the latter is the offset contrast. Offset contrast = -1.07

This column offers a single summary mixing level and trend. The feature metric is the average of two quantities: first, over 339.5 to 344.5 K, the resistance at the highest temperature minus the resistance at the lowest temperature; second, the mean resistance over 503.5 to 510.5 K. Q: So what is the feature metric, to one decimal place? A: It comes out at 29.0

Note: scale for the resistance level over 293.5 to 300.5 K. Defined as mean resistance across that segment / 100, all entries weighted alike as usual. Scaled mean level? 0.550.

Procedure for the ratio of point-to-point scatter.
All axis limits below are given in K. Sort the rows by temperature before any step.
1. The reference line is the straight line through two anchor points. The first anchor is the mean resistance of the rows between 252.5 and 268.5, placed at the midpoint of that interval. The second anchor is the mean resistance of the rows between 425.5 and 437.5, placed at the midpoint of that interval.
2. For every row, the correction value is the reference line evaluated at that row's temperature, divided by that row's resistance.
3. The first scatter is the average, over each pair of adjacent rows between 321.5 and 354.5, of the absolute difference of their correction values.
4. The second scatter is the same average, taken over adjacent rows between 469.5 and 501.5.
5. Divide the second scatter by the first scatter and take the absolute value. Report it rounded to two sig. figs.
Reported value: 1.1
